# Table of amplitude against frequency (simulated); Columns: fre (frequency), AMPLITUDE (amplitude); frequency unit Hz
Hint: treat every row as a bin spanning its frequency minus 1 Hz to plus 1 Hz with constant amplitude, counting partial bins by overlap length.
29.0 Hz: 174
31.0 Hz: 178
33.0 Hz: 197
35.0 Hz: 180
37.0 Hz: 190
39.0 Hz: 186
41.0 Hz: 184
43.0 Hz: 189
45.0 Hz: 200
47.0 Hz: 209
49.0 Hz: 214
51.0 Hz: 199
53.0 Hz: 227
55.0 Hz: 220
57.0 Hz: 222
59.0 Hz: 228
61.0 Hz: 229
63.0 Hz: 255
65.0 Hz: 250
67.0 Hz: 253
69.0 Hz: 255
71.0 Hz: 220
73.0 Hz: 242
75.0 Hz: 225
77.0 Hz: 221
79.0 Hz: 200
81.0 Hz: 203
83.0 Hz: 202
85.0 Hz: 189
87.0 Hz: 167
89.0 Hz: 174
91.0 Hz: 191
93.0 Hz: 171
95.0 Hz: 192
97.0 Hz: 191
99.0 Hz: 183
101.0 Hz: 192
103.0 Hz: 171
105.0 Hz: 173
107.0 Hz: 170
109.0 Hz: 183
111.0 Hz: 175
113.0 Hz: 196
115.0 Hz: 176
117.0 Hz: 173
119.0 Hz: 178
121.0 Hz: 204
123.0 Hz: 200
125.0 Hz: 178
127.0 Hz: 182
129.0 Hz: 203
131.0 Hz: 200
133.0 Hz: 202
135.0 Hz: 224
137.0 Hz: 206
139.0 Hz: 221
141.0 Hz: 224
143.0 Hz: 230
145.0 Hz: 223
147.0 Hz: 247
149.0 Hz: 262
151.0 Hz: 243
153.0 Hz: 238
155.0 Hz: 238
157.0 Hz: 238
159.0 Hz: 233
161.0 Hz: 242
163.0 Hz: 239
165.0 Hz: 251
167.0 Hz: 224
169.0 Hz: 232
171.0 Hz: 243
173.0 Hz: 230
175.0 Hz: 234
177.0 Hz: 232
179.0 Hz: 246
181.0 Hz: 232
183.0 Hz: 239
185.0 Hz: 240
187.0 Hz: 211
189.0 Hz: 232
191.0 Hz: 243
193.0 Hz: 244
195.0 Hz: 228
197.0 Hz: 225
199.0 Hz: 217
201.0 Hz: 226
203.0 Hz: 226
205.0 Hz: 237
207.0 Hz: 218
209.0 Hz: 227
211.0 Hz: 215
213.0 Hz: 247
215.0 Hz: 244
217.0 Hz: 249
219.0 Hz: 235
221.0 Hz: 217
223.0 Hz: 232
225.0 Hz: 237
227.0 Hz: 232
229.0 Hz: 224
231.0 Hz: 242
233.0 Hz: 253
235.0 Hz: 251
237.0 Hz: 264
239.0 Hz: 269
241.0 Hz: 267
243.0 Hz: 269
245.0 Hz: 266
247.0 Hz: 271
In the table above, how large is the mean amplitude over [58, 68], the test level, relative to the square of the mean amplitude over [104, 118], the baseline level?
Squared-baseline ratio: 0.008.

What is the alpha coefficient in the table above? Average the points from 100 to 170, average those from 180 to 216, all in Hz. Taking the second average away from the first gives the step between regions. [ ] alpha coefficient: -20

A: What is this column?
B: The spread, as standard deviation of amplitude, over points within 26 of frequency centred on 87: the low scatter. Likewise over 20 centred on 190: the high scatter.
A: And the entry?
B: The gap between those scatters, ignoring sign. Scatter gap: 6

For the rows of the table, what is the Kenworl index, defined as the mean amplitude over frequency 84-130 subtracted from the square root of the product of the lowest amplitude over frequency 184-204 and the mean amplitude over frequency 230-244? 51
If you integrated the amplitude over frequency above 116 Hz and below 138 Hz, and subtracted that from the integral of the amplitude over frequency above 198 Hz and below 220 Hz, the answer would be 782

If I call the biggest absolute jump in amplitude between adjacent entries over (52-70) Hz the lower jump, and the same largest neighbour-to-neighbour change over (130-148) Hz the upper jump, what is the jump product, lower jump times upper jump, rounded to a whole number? 624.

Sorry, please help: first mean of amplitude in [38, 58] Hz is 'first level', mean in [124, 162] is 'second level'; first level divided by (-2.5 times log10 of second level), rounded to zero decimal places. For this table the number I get -35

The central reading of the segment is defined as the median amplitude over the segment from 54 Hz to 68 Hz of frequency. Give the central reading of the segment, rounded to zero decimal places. 229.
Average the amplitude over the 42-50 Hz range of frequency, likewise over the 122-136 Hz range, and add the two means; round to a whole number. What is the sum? 401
